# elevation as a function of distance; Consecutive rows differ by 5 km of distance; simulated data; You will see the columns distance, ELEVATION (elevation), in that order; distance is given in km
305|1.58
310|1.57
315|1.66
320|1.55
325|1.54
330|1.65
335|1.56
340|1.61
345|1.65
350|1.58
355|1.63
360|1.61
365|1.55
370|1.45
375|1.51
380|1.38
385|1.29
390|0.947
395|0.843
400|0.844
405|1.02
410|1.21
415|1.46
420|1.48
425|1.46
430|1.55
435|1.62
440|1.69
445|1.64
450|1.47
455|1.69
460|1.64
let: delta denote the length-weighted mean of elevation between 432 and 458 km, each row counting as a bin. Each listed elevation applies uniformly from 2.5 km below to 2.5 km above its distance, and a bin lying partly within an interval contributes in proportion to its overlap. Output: 1.621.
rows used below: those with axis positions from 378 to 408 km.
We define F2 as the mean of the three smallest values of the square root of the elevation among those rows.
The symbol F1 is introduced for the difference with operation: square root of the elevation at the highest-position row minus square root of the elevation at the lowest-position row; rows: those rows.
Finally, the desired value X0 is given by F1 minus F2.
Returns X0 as -1.10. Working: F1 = -0.16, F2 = 0.94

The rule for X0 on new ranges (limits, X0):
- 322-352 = -1.23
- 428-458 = -1.19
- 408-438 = -1.00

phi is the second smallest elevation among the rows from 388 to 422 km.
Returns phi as 0.844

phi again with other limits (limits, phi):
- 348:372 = 1.55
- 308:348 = 1.55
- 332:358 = 1.58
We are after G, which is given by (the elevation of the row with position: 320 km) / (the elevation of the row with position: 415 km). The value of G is 1.06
